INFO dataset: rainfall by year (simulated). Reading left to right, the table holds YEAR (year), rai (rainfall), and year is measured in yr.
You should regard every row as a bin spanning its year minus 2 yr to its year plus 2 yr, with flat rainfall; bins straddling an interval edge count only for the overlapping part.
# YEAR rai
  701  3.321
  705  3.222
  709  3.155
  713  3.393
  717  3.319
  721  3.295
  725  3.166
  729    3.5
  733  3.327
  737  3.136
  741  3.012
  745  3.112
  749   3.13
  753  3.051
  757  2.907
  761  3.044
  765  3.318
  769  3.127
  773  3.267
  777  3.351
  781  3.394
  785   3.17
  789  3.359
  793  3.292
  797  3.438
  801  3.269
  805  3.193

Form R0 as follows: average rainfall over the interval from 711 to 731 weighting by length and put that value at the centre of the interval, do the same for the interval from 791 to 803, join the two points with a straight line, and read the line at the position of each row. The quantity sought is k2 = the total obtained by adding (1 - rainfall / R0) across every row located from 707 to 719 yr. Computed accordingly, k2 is 0.04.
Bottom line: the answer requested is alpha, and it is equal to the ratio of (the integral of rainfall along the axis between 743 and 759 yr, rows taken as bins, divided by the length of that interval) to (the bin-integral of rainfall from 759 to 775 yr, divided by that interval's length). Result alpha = 0.96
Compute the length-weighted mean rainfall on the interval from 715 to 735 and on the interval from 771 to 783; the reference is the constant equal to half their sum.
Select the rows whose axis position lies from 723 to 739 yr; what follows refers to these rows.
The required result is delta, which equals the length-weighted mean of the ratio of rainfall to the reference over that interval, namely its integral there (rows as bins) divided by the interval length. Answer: 0.99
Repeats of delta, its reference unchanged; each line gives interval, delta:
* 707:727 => 0.98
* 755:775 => 0.94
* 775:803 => 1.00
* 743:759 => 0.92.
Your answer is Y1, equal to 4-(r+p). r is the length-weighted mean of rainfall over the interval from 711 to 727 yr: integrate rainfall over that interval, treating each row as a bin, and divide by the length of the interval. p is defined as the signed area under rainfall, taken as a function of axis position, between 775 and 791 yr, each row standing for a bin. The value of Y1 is -52.4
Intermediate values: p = 53.1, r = 3.29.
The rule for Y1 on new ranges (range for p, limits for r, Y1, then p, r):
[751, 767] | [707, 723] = -48.6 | 49.3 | 3.29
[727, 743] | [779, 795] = -51.2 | 51.9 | 3.30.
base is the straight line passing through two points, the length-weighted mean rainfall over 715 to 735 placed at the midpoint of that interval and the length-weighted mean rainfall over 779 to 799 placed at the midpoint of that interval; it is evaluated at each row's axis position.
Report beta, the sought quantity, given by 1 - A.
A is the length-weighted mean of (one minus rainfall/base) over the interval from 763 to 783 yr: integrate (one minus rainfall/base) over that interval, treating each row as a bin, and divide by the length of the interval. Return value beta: 0.99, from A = 0.01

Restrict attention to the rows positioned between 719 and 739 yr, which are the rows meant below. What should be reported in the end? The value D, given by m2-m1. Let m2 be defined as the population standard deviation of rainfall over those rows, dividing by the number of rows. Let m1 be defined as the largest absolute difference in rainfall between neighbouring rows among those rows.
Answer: -0.204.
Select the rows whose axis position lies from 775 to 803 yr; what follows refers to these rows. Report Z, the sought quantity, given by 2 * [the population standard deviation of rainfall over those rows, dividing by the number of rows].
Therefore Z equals 0.16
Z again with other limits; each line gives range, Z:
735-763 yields 0.15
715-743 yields 0.29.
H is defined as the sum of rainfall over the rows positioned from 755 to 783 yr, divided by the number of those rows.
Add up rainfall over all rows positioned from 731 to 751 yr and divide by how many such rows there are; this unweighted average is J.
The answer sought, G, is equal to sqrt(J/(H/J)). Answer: 1.76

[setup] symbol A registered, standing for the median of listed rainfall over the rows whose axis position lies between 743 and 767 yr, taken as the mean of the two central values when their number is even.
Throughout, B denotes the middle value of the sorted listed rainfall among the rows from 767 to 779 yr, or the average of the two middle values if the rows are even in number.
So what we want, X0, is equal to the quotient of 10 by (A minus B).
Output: -54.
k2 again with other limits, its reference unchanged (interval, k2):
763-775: 0.09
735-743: 0.16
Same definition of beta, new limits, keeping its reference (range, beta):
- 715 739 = 0.99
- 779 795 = 0.99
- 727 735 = 1.03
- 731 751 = 0.95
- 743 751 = 0.94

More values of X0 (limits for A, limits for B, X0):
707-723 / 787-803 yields -541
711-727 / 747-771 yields 46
